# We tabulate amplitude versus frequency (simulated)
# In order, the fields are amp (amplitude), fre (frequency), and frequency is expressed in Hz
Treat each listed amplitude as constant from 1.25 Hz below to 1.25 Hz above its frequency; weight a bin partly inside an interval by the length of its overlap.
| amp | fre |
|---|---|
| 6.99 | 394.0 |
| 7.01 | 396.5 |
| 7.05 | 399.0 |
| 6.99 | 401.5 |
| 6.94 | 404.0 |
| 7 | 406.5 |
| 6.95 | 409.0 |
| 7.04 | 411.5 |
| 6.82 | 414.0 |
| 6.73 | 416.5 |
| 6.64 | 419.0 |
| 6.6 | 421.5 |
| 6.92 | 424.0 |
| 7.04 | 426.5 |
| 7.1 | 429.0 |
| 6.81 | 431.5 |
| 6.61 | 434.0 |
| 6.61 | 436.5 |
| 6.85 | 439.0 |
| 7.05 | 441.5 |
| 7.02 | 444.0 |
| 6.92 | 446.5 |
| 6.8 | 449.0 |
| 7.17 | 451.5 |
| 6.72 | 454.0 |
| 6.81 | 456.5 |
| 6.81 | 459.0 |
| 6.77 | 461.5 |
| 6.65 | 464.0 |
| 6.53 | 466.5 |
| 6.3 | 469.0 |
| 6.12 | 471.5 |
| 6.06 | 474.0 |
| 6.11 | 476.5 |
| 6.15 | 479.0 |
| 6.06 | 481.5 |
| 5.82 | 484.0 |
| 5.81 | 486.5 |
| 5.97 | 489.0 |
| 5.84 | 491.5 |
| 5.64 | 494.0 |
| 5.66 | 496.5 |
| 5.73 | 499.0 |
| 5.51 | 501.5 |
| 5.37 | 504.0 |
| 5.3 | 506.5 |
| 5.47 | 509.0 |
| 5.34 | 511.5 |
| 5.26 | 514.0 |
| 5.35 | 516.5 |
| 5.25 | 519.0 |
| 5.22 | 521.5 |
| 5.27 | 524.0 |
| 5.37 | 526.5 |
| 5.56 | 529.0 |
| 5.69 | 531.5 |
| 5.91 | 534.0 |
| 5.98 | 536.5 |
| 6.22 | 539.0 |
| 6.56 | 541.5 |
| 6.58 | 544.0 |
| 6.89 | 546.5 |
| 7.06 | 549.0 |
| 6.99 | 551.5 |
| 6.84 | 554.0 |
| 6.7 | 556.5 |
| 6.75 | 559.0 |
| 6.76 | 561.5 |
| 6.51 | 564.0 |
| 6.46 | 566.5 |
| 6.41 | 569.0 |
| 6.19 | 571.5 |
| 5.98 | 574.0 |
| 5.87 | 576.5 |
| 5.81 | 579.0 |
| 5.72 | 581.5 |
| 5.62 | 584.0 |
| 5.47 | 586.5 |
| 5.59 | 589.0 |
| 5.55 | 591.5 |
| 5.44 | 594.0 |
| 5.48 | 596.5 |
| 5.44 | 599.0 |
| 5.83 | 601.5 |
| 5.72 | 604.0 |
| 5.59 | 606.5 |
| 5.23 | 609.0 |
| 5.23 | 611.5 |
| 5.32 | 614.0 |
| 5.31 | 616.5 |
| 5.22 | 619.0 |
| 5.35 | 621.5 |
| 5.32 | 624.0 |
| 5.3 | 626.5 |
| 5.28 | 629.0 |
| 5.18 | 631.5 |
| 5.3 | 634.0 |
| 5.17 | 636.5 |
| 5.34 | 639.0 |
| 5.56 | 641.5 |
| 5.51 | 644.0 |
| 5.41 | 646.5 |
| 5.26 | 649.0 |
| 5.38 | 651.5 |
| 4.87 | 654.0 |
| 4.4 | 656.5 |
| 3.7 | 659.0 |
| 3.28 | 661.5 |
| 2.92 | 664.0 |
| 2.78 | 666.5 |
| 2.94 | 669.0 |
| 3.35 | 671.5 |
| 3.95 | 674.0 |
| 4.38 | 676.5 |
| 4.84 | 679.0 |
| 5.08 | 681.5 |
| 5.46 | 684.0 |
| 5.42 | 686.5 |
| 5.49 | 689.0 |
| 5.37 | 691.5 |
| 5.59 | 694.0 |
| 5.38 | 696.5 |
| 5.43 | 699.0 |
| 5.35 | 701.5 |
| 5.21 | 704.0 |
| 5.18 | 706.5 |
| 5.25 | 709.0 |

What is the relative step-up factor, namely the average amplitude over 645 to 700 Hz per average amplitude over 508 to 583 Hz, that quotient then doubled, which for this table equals 1.51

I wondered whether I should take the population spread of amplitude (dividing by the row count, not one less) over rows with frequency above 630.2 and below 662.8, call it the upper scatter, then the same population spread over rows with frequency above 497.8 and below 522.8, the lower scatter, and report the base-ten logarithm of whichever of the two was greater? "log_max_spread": -0.16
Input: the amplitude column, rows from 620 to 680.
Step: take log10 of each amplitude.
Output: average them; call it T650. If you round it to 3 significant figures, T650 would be 0.654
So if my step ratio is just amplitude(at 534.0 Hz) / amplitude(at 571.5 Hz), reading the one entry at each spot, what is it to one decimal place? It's 1.0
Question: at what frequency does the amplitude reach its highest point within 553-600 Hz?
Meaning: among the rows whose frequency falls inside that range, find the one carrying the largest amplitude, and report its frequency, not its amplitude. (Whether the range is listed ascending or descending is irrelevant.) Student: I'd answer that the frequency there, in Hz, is 554.0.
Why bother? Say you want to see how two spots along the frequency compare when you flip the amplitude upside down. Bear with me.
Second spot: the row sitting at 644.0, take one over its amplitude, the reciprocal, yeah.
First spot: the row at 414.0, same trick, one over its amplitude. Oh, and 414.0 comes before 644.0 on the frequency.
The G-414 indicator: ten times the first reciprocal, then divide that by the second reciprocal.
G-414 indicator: 8.1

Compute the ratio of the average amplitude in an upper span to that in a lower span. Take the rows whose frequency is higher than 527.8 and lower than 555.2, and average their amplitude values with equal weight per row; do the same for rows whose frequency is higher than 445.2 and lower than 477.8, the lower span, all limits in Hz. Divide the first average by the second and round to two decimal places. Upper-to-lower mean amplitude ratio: 0.97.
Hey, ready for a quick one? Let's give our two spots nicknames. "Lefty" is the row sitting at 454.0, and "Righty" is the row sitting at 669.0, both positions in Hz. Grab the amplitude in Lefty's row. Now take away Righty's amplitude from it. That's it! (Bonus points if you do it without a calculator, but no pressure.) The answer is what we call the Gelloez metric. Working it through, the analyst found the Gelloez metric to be 3.8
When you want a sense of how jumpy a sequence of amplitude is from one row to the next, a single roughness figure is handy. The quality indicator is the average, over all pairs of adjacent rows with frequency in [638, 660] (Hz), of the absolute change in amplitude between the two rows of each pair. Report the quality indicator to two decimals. 0.29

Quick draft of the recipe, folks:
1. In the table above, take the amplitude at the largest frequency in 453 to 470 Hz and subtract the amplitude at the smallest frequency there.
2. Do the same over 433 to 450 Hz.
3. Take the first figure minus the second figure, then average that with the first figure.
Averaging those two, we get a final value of -0.5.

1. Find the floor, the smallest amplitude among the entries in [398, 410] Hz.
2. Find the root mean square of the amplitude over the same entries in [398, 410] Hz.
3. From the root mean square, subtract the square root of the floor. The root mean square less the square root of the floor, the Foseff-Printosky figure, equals 4.4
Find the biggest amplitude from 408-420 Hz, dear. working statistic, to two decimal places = 7.04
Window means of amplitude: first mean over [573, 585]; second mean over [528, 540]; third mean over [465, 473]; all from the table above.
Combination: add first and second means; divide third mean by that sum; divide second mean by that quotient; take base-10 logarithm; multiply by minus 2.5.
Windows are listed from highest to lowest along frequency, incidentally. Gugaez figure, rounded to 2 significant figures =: -2.6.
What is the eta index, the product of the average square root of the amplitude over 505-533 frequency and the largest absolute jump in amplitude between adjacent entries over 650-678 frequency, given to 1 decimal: 1.6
